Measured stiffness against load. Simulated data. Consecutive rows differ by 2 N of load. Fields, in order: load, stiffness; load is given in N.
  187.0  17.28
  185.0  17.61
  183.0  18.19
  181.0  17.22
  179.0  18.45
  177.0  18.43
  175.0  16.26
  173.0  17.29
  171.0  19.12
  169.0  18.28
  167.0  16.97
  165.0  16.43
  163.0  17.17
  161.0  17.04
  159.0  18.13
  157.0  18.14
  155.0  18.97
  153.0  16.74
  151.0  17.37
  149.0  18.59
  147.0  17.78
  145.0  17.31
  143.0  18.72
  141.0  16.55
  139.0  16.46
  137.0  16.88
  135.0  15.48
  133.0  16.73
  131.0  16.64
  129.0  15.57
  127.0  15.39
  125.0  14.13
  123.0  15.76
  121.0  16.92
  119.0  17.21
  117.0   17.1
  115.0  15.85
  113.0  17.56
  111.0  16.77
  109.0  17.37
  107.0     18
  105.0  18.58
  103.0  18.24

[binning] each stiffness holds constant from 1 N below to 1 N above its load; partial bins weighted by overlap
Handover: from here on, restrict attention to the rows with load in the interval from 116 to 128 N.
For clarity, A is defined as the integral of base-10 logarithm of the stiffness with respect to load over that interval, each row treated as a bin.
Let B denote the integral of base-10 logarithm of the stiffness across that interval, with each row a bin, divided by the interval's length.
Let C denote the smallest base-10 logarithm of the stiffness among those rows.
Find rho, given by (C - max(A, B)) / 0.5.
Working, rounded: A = 14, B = 1.205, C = 1.15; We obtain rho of -27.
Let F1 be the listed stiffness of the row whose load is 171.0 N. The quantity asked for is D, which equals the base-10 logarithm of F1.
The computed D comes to 1.28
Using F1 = 19.12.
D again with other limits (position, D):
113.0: 1.24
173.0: 1.24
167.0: 1.23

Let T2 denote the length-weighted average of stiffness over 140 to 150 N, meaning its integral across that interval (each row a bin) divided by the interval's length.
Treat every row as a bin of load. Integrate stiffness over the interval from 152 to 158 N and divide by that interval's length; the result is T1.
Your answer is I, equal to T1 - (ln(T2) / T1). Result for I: 17.8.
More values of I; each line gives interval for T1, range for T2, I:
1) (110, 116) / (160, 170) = 16.6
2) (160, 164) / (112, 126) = 16.9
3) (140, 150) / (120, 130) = 17.6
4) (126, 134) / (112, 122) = 15.9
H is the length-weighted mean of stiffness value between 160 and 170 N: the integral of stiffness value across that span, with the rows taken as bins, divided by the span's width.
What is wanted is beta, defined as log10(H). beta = 1.235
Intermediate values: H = 17.2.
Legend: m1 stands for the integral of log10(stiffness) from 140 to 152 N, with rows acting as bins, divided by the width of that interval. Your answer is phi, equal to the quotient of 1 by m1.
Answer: 0.801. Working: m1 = 1.25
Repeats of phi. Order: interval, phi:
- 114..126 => 0.828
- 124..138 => 0.834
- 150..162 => 0.801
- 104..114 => 0.802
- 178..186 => 0.799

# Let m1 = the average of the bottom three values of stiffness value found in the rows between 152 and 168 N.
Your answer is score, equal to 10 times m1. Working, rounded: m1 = 16.7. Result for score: 167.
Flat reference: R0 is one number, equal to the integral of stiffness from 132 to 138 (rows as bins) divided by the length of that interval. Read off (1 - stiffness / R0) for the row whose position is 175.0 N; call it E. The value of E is 0.01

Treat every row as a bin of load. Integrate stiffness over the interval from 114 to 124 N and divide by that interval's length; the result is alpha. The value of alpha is 16.57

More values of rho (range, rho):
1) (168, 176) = -18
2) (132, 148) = -37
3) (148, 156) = -18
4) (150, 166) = -37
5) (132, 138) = -12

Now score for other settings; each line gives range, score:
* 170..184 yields 169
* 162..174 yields 169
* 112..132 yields 150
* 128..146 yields 158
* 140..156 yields 169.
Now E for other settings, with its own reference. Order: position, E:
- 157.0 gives -0.11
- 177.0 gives -0.13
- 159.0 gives -0.11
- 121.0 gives -0.03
